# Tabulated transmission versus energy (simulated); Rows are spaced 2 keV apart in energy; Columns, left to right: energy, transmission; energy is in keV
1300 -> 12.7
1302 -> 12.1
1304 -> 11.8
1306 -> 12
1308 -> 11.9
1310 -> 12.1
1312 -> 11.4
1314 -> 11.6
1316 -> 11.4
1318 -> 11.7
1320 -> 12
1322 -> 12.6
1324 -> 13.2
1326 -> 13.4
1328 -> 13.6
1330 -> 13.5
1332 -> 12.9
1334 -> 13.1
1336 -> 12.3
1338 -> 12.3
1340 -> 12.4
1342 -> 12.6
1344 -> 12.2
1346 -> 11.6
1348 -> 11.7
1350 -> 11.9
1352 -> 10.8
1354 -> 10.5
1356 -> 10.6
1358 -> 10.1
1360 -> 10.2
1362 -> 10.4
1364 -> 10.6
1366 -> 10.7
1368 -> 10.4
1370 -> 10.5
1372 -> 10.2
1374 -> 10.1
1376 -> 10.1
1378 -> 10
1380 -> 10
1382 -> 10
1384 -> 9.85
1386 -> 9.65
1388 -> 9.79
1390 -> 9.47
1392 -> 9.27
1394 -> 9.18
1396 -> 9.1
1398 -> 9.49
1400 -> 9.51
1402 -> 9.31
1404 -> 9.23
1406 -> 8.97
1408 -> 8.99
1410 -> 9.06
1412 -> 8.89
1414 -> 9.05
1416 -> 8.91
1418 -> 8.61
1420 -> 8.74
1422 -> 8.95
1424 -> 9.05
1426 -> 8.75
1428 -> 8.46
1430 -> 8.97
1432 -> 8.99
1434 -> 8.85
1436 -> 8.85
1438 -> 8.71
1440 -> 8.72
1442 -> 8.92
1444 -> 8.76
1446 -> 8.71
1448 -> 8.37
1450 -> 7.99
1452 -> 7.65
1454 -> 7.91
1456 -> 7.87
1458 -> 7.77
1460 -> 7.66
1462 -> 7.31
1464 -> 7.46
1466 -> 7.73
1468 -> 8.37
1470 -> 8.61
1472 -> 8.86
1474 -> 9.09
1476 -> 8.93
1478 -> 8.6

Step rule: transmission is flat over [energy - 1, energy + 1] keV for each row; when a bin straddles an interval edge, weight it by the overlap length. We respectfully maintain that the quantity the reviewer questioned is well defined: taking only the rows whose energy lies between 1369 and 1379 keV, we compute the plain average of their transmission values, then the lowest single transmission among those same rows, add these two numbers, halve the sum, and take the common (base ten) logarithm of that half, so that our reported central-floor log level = 1.00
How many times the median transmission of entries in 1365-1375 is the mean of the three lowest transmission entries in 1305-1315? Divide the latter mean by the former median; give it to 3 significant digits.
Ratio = 1.12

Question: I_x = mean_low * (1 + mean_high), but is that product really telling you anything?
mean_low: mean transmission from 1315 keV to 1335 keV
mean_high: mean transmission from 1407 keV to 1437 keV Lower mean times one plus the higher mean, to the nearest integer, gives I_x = 126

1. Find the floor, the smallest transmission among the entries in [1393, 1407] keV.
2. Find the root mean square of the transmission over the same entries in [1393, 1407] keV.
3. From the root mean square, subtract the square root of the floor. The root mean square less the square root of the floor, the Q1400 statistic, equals 6.3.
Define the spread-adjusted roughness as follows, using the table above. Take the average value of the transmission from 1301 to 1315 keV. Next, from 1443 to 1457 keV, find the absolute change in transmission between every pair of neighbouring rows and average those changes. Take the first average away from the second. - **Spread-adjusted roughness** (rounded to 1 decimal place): -11.6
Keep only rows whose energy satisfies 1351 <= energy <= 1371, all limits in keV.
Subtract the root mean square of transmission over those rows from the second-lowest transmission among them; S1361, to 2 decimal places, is -0.28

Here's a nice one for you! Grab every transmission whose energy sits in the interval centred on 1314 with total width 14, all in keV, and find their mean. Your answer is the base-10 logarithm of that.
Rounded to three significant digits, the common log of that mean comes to 1.07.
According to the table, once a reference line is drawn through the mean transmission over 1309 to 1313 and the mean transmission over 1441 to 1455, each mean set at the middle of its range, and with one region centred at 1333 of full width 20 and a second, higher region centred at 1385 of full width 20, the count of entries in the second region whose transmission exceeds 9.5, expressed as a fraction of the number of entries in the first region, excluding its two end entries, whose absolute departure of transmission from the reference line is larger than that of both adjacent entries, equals 3.5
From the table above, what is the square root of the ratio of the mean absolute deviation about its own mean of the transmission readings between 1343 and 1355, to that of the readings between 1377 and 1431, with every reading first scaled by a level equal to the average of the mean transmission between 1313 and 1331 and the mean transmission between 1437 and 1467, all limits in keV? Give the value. 1.23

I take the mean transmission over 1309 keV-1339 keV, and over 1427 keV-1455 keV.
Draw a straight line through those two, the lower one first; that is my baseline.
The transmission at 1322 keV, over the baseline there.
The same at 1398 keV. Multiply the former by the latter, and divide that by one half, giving 1.91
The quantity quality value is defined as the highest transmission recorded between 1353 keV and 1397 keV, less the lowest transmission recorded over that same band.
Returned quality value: 1.60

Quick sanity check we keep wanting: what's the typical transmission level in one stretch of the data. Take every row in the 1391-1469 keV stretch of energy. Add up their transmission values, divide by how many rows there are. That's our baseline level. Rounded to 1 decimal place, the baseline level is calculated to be 8.6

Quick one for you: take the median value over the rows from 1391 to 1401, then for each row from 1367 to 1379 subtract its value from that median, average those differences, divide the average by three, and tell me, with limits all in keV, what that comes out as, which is -0.3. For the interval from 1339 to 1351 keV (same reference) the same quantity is -0.9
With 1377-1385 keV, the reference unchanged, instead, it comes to -0.2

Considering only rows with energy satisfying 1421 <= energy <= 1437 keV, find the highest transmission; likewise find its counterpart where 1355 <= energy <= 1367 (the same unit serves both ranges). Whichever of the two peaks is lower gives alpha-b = 9.05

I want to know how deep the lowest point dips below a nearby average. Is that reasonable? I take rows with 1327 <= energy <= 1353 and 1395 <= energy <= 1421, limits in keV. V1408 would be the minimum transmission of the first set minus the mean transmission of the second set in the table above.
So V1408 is 1.7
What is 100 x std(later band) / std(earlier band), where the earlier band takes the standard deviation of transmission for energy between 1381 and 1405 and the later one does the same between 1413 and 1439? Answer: 62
